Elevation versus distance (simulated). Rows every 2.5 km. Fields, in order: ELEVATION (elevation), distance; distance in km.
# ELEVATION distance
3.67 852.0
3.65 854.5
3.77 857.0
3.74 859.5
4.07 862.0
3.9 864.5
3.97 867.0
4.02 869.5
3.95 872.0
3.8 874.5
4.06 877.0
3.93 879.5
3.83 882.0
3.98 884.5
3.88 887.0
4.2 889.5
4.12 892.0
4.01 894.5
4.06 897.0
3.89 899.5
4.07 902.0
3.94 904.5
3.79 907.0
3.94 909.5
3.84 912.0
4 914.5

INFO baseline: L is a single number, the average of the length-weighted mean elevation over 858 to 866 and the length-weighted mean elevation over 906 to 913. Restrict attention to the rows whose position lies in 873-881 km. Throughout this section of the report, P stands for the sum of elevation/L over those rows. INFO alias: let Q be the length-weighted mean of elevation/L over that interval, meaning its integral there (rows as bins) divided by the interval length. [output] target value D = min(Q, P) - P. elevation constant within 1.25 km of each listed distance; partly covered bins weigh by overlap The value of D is -2.0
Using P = 3.0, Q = 1.01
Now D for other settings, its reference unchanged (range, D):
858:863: -1.0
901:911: -3.0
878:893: -5.1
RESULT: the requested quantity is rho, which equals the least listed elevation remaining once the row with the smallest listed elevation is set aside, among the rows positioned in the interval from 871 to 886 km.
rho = 3.83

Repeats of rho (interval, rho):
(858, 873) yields 3.9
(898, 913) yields 3.84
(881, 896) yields 3.88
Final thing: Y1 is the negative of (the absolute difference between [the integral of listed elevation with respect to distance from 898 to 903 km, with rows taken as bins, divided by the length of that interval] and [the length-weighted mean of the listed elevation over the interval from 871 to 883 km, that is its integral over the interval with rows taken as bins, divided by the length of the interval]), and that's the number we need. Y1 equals -0.06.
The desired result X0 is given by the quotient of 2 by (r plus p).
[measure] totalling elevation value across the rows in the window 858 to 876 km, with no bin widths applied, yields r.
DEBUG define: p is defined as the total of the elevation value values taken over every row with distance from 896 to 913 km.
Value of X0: 0.0364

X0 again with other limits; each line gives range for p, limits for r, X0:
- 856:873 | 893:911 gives 0.0363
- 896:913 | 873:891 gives 0.0362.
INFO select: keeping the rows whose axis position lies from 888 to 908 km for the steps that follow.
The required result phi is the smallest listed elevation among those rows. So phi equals 3.79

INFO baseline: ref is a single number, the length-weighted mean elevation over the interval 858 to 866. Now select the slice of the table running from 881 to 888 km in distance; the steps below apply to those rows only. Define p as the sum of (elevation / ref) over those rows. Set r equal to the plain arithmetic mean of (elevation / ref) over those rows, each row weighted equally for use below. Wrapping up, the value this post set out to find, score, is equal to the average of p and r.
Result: 2.0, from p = 3.0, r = 1.00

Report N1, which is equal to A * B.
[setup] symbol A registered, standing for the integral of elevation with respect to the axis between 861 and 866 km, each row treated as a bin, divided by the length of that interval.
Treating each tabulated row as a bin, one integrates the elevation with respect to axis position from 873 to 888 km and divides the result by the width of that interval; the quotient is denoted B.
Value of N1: 15.6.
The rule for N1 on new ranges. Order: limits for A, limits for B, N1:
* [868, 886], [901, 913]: 15.4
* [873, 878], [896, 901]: 15.6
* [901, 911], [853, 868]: 15.1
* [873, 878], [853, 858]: 14.5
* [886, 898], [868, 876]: 15.9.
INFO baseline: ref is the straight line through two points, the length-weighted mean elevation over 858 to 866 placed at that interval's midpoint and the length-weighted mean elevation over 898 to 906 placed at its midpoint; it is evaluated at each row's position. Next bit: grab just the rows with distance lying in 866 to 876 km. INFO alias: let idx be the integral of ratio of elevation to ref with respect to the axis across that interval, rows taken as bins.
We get 10.1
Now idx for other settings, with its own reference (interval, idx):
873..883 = 10.0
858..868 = 10.0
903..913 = 9.8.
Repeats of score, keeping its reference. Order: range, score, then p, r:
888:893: 1.6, 2.1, 1.07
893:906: 3.1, 5.1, 1.02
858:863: 1.5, 2.0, 1.00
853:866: 2.9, 4.9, 0.98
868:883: 3.5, 6.0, 1.01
